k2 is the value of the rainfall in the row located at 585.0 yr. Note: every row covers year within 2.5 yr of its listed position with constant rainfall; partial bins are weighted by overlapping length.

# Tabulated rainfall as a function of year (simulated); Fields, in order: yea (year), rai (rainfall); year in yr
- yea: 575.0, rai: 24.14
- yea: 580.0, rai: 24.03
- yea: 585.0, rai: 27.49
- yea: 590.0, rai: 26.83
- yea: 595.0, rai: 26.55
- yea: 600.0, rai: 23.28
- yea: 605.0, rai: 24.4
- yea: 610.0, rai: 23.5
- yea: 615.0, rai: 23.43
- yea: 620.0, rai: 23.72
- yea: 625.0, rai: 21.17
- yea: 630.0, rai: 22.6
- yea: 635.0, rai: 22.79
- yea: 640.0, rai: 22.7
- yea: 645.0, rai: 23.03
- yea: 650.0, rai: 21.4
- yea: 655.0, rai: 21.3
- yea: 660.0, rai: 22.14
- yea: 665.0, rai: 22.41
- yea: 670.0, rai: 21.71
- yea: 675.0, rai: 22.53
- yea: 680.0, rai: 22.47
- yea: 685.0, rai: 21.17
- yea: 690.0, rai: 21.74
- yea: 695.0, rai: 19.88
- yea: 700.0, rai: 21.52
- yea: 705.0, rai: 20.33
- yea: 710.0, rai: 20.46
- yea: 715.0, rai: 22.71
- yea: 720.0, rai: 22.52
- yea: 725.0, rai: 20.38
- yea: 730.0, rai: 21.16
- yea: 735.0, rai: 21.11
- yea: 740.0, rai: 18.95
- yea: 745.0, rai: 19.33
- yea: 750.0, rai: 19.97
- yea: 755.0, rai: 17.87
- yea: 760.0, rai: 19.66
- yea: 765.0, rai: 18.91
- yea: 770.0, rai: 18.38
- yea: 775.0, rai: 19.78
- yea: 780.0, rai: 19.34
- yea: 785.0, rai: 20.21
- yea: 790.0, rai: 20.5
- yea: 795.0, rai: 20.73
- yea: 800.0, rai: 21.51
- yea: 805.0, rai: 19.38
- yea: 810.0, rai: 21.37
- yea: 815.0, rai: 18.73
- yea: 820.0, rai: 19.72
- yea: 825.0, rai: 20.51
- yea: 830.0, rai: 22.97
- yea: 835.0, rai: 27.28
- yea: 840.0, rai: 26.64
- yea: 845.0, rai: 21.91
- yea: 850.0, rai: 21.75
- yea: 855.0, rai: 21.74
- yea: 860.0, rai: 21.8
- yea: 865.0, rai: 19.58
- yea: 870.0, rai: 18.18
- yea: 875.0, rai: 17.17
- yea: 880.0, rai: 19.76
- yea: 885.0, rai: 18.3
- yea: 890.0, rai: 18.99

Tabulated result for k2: 27.49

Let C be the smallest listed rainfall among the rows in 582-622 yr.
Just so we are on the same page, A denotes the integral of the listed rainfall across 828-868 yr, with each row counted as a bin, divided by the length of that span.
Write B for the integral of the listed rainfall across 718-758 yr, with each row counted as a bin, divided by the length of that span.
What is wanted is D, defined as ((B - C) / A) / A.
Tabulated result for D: -0.0060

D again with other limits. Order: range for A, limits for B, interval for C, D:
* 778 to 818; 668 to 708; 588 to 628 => 0.0006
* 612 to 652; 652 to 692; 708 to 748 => 0.0058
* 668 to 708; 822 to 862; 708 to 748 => 0.0089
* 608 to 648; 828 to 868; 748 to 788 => 0.0096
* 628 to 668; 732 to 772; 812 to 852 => 0.0012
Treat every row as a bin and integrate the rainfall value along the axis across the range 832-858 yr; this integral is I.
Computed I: 619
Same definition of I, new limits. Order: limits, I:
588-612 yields 598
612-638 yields 592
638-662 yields 530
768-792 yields 472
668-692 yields 526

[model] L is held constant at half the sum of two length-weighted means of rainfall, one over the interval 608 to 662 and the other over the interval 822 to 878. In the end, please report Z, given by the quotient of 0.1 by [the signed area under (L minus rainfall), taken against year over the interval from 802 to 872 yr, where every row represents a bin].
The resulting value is 0.0025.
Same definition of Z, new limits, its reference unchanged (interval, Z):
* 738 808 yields 0.0006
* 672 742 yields 0.0016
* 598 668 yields -0.0025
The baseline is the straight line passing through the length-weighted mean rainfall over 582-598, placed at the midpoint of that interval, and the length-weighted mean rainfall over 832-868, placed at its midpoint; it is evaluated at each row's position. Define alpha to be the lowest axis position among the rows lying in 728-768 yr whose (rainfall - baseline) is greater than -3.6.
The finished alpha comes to 730.0 yr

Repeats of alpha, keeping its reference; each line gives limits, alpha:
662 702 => 665.0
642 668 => 645.0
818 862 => 825.0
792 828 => 795.0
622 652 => 630.0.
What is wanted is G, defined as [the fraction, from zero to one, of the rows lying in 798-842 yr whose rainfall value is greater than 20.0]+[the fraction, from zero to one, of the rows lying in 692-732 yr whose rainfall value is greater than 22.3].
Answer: 0.9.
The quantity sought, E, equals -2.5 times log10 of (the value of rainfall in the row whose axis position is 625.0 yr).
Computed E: -3.31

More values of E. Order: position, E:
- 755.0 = -3.13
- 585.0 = -3.60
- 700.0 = -3.33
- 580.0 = -3.45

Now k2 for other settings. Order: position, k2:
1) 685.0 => 21.17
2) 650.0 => 21.4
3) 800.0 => 21.51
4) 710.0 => 20.46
